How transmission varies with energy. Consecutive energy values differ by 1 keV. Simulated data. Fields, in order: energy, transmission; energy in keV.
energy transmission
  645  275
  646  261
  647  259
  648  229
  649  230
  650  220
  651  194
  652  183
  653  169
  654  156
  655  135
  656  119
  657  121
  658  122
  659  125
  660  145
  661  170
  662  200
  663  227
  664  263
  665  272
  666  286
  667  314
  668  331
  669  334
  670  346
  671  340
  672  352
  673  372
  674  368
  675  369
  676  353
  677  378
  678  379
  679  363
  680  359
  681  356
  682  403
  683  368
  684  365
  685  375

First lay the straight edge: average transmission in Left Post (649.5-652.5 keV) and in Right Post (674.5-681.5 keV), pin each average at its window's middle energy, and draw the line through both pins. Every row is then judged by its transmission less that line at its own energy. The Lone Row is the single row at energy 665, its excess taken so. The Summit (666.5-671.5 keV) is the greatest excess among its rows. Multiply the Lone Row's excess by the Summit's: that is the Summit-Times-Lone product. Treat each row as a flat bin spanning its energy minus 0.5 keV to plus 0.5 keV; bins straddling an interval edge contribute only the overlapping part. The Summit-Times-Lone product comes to -396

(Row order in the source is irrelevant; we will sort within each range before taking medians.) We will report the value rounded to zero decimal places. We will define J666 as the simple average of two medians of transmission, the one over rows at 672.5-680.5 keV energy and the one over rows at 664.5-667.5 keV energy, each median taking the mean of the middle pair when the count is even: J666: 327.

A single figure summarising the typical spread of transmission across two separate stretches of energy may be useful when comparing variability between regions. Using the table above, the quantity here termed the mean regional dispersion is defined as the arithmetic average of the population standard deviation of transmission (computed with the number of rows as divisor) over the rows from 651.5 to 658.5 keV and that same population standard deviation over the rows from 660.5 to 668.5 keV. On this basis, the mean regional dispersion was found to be 38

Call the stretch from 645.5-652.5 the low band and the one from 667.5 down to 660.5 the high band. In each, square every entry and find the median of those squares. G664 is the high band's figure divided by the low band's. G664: 1.3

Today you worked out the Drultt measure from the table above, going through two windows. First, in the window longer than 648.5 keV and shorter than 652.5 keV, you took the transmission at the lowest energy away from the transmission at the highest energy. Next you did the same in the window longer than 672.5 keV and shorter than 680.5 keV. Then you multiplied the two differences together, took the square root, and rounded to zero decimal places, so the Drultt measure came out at 25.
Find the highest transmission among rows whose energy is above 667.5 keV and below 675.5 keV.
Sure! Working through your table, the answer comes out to 372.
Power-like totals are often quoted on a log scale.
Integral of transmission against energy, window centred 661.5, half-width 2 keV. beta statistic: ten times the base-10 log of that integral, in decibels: 28.7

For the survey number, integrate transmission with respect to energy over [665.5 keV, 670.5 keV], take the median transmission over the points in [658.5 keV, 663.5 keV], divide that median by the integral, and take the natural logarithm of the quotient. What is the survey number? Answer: -2.2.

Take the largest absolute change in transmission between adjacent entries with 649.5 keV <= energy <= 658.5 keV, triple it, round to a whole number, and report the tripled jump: 78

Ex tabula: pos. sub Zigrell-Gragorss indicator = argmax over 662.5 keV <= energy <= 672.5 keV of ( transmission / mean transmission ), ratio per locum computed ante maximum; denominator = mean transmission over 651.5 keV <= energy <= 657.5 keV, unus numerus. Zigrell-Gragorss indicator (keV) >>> 672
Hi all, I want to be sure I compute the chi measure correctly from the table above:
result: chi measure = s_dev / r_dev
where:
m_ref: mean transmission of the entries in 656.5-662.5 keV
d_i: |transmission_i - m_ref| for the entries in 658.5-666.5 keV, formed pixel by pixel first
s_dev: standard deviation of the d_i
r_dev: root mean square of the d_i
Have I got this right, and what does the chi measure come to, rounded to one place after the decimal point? 0.6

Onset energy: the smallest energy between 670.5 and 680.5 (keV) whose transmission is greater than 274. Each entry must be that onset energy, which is 671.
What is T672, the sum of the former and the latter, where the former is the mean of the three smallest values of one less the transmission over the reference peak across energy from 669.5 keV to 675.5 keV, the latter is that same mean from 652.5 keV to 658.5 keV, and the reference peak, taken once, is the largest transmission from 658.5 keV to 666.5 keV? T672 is 0.17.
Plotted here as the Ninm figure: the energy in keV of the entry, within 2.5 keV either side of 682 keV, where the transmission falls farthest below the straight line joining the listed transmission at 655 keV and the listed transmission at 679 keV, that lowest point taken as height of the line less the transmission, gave 684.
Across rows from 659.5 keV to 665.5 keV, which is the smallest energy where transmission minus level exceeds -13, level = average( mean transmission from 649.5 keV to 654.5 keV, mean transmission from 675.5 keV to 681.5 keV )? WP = 664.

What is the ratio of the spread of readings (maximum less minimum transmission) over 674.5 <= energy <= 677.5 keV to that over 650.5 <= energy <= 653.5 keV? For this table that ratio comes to 1.0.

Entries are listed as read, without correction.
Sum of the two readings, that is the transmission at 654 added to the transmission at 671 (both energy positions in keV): 496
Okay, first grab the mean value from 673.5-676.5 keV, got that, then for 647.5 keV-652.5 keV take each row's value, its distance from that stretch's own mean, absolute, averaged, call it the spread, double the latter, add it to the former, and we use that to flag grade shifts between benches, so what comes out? 400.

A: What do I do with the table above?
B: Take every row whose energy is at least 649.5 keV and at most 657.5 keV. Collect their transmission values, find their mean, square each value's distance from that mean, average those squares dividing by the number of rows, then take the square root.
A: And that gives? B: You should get 34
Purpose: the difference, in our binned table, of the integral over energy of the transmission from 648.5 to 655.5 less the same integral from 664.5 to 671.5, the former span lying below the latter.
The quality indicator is -936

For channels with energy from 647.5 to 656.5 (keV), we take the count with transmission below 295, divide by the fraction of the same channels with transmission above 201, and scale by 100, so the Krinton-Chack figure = 2700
